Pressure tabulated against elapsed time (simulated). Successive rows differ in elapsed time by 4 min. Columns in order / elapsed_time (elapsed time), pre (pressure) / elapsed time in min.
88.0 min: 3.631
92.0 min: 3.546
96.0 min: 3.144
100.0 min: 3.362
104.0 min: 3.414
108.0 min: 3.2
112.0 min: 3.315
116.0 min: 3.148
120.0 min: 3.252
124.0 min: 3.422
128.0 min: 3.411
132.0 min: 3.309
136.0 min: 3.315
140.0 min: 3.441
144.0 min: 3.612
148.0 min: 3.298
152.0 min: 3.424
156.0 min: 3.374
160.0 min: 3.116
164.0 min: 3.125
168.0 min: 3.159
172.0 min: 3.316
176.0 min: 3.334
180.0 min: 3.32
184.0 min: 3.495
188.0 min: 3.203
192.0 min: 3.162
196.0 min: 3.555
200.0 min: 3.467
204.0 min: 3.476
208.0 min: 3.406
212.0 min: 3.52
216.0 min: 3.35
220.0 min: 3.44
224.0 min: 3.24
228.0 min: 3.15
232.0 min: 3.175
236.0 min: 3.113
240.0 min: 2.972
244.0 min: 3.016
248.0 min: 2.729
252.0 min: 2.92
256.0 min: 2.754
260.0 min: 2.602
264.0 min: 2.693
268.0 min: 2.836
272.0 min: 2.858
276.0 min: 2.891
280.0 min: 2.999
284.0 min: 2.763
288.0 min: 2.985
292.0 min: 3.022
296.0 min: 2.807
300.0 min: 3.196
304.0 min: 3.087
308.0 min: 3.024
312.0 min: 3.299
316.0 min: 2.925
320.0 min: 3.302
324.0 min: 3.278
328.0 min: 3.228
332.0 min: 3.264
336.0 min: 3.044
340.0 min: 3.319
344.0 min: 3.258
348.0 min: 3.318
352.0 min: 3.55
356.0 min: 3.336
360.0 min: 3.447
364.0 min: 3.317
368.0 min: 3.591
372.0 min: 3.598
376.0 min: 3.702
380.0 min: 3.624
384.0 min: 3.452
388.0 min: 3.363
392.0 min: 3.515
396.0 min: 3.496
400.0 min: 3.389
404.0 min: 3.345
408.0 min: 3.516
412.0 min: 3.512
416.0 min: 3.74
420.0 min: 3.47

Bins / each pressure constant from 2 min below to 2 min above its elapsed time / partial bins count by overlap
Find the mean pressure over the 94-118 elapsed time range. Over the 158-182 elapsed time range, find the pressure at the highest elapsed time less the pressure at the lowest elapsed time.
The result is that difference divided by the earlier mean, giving 0.063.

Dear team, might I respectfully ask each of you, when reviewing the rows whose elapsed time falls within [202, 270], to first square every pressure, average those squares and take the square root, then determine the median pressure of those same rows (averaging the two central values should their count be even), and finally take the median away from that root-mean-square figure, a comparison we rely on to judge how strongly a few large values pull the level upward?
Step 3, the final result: -0.018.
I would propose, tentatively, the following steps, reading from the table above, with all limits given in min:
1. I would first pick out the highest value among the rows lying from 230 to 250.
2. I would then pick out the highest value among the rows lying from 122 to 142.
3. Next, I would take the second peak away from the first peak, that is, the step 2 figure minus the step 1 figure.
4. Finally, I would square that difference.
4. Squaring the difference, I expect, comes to 0.071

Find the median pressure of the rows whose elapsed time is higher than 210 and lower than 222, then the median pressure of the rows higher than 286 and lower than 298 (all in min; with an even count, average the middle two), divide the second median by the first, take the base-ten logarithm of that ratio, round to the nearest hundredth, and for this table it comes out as -0.06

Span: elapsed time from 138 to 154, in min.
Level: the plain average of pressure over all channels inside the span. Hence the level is 3.44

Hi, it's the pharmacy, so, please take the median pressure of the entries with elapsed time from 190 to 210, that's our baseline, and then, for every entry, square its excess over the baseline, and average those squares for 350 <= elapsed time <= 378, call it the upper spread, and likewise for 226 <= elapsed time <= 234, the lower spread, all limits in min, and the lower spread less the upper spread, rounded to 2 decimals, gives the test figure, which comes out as 0.07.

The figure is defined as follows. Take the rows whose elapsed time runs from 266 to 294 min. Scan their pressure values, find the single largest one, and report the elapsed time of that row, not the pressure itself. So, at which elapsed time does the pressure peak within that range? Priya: 292.0 min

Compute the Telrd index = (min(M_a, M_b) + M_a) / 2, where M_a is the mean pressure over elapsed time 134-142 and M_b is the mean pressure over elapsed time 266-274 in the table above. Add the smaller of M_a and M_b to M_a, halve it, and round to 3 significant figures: 3.11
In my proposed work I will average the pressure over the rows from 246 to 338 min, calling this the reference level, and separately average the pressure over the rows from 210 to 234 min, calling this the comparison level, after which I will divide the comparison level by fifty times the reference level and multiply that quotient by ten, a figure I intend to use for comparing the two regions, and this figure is 0.22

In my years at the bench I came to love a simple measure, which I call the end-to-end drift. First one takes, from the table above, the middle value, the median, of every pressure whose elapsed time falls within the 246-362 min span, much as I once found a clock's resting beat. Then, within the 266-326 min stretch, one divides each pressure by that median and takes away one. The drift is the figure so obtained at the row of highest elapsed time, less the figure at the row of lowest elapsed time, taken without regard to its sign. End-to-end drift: 0.15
